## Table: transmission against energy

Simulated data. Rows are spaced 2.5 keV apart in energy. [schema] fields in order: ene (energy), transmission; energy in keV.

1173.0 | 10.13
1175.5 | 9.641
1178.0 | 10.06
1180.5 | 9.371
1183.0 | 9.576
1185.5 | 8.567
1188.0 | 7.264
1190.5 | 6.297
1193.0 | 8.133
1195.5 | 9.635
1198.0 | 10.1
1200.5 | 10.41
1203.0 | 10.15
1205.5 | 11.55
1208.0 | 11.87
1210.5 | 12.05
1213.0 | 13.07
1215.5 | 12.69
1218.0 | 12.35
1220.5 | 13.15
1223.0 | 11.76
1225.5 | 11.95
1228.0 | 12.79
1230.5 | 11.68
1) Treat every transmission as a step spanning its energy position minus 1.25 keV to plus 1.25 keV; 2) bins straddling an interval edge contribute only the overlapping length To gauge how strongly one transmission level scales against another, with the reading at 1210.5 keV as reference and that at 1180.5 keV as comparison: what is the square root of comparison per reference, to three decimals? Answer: 0.882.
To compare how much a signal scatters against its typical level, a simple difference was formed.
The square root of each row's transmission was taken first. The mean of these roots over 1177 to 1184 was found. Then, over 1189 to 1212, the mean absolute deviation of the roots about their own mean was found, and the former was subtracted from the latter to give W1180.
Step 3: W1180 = -2.89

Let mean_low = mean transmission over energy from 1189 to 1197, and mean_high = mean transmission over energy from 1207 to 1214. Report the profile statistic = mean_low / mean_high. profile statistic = 0.65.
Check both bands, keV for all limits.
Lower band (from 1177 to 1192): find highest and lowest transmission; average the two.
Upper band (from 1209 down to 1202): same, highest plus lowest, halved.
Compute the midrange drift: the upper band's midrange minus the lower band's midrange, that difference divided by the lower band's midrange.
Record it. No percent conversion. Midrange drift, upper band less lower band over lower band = 0.35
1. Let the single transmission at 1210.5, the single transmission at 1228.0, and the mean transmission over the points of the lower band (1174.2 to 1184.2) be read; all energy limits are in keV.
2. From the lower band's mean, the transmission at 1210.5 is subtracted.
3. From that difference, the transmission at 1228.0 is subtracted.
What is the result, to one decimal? -15.2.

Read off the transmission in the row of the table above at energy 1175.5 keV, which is 9.641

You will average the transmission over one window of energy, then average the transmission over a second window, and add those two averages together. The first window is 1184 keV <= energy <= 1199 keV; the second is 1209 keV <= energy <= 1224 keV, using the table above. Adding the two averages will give 20.8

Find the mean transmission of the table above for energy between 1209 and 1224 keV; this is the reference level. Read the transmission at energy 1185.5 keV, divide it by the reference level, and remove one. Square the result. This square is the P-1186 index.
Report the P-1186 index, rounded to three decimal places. 0.099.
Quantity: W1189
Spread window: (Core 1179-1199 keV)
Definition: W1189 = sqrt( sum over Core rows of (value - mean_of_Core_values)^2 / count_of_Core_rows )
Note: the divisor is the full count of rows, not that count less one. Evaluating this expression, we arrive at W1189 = 1.2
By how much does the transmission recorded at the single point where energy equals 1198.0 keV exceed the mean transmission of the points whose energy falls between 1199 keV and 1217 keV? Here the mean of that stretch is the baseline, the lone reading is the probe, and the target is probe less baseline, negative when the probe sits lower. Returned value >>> -1.6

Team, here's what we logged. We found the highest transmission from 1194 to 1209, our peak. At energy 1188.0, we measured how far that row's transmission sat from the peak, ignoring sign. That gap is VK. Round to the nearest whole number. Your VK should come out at 5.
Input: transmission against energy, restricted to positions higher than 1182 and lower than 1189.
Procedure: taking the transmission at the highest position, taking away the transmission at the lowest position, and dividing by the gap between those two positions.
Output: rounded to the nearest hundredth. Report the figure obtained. -0.46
